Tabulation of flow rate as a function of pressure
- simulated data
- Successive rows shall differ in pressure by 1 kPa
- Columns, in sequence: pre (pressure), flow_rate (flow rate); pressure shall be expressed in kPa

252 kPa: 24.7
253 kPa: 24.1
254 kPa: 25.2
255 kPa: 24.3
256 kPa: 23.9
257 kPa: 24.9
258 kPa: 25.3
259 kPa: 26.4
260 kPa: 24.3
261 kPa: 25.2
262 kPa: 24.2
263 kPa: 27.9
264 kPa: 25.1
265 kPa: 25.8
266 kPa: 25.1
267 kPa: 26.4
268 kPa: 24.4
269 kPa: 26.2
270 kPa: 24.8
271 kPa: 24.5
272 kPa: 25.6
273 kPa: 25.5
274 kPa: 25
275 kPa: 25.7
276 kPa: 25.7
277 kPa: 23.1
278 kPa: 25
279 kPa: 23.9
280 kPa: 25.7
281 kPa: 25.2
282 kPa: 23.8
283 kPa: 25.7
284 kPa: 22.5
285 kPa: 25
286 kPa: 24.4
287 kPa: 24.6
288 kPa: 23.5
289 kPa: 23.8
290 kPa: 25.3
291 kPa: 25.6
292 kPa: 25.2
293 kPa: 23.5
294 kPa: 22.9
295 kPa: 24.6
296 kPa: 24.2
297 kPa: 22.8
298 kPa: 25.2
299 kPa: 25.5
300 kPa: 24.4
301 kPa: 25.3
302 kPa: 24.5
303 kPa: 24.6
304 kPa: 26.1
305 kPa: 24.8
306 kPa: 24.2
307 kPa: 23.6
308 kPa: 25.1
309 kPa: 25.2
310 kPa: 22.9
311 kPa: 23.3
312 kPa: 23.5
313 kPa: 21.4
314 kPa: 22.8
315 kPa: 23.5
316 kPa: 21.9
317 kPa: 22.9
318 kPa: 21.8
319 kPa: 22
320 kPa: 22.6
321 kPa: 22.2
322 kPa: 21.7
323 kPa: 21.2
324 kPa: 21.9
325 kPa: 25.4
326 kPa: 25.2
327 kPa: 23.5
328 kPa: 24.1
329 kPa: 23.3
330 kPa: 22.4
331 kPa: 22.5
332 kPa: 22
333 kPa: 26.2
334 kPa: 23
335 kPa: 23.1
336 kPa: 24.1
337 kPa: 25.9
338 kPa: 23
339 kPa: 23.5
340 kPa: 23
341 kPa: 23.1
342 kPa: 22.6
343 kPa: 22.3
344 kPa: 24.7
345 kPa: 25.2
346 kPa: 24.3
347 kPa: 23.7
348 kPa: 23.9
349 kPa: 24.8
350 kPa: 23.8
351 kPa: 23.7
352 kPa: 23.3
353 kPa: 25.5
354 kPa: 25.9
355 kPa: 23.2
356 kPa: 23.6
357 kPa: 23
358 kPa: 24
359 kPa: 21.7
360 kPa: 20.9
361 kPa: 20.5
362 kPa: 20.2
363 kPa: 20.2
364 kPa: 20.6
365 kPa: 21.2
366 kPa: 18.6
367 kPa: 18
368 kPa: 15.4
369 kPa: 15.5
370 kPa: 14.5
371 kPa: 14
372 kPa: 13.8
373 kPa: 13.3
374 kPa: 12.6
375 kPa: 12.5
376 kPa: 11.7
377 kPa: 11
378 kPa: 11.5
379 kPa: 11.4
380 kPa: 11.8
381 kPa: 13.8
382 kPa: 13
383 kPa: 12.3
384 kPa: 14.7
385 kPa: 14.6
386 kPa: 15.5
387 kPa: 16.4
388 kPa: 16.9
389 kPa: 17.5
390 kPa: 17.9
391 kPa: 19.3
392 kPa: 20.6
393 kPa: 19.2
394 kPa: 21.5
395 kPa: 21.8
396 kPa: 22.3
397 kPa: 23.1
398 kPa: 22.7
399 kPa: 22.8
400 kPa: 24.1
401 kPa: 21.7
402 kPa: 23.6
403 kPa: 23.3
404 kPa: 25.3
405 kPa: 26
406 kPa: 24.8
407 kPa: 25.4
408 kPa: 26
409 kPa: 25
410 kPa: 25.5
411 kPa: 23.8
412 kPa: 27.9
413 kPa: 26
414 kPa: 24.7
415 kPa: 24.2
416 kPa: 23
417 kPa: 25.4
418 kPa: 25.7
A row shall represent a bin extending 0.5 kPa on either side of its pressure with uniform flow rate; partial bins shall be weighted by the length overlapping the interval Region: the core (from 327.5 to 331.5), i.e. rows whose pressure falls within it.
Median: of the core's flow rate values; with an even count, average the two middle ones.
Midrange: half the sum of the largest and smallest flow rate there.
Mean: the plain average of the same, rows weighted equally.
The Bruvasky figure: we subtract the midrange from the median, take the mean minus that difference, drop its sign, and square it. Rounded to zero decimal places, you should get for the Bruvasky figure 549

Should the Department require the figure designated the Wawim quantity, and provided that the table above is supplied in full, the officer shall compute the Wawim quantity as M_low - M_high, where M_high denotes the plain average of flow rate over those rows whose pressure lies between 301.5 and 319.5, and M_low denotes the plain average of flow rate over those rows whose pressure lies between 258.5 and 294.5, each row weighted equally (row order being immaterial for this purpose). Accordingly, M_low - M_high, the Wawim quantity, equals 1.3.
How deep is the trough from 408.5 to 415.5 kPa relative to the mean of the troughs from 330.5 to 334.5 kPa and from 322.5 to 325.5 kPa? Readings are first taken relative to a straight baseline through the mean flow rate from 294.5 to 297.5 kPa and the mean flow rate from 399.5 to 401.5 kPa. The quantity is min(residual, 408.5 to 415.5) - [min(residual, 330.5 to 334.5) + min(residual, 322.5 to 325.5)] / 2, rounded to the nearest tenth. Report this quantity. 3.0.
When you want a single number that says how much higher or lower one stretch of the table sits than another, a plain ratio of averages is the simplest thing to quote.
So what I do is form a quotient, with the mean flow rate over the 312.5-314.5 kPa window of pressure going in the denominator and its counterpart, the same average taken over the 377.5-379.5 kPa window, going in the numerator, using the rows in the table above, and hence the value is 0.52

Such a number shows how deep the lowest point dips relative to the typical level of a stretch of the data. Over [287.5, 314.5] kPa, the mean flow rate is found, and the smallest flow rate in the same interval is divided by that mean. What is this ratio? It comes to 0.88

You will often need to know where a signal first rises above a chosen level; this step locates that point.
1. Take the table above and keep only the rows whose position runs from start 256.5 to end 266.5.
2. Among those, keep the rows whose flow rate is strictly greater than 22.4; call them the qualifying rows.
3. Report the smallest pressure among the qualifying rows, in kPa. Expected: 257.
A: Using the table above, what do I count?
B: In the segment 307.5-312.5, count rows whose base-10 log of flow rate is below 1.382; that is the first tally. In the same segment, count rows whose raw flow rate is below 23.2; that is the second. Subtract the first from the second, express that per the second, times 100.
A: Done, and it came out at -200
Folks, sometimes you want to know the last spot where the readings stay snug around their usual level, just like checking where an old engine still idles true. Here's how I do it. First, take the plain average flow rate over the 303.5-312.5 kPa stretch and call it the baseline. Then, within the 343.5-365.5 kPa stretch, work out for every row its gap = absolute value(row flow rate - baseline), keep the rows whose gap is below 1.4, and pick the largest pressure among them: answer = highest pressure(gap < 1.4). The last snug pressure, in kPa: 358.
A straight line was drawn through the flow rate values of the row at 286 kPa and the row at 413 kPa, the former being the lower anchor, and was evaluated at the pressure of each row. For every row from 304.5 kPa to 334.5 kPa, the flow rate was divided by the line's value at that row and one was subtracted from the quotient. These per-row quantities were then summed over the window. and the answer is -2.0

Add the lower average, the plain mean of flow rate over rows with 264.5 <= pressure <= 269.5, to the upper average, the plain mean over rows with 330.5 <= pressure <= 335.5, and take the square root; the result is 7.00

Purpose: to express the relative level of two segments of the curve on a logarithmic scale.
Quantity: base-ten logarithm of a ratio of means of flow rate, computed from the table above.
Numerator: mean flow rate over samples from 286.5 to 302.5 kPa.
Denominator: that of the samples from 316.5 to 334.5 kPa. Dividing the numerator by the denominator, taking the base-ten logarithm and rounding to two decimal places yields 0.03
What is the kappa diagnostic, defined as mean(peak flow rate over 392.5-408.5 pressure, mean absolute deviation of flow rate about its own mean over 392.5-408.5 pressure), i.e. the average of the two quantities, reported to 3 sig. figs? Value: 13.7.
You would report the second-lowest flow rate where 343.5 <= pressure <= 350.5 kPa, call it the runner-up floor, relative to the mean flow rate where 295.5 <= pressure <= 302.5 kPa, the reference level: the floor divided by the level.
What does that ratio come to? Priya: 0.97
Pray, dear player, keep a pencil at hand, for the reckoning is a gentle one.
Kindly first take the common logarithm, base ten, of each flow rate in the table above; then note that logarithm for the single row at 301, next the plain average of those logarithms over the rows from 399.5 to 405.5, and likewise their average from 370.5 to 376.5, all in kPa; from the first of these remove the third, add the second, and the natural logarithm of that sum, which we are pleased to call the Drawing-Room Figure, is 0.51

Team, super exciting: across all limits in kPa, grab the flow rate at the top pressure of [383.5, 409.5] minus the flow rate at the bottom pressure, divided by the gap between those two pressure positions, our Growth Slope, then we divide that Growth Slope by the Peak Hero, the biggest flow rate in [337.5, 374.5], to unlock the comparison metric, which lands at 0.016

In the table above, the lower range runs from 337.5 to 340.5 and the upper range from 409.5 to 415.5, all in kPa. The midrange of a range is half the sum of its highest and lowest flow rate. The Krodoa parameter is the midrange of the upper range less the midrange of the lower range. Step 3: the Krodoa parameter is 2.6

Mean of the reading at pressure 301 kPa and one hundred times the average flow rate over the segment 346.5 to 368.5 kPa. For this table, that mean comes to 1117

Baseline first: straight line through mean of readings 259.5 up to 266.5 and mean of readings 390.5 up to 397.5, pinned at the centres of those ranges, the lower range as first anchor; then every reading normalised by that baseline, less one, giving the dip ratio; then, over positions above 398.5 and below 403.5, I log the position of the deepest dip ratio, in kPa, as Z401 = 401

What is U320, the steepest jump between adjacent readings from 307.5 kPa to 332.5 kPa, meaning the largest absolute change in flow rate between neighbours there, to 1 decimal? 3.5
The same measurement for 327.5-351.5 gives 4.2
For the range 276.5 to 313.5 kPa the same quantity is 3.2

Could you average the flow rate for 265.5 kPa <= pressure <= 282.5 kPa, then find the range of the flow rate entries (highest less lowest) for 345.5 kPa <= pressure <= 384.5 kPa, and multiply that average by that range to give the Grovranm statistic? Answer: 373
